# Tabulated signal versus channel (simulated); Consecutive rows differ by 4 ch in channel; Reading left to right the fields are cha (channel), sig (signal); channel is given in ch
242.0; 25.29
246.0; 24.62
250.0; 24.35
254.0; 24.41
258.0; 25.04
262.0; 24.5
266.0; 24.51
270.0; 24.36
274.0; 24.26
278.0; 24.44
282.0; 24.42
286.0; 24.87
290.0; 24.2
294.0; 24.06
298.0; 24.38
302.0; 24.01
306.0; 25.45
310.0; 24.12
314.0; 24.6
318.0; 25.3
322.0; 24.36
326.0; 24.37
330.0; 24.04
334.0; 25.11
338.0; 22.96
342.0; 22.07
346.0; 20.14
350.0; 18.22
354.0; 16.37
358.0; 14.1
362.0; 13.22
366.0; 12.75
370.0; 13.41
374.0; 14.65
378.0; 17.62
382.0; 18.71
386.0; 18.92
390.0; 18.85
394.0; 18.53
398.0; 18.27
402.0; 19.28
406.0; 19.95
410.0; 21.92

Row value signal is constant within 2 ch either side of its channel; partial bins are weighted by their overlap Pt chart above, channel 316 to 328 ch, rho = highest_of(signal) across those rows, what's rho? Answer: 25.3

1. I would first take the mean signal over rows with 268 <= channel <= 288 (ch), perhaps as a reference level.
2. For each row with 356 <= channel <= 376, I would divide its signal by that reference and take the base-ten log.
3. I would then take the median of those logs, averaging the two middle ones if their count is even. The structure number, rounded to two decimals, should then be -0.26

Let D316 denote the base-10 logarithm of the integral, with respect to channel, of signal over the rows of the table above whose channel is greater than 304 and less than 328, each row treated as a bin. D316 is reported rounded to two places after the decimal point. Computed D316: 2.77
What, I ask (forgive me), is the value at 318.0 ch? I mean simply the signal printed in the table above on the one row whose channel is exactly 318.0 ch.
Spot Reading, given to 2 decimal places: 25.30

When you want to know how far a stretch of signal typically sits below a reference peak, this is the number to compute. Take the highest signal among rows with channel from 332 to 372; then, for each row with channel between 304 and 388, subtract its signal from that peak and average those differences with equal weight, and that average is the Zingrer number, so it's 5.1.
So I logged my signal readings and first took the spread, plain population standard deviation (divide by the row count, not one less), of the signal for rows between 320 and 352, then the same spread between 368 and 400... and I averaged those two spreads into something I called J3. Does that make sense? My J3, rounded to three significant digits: 2.12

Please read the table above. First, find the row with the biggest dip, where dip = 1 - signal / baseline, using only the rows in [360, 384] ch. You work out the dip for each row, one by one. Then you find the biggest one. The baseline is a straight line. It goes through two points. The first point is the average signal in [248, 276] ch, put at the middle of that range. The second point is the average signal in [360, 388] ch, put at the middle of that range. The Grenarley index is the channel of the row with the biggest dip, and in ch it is 366.0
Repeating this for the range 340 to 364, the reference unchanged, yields 362.0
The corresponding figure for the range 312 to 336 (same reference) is 314.0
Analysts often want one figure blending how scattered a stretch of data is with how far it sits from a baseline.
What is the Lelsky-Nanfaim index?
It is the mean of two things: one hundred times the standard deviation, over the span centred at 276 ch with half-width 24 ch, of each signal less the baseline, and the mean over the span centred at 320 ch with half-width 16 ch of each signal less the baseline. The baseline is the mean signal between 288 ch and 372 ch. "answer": 15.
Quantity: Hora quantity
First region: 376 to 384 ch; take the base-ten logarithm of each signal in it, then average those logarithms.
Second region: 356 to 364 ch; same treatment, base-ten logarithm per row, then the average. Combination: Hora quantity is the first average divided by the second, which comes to 1.109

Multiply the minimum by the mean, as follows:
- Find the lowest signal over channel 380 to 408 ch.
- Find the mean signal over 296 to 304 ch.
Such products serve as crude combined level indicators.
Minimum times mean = 442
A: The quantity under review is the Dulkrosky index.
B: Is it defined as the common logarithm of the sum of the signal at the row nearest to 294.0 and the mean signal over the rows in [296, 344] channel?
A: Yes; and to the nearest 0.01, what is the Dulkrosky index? 1.68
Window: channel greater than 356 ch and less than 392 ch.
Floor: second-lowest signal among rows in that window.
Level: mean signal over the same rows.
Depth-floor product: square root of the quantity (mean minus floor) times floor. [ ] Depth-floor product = 5.8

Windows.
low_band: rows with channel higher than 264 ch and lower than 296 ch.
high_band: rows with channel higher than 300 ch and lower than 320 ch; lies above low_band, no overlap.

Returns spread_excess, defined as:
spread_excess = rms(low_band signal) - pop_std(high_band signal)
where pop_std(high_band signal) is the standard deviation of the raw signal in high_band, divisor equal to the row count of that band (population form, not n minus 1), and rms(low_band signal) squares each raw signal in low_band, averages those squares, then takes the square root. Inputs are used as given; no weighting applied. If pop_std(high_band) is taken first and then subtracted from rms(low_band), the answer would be 23.8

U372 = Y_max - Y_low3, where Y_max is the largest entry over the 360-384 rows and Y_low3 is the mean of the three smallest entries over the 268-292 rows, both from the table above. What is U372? -5.6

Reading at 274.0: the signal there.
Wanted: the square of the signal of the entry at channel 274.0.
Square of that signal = 589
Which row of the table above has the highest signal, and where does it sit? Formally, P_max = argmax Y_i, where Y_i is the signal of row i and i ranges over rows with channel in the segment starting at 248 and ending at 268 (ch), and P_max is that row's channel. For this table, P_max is 258.0 ch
